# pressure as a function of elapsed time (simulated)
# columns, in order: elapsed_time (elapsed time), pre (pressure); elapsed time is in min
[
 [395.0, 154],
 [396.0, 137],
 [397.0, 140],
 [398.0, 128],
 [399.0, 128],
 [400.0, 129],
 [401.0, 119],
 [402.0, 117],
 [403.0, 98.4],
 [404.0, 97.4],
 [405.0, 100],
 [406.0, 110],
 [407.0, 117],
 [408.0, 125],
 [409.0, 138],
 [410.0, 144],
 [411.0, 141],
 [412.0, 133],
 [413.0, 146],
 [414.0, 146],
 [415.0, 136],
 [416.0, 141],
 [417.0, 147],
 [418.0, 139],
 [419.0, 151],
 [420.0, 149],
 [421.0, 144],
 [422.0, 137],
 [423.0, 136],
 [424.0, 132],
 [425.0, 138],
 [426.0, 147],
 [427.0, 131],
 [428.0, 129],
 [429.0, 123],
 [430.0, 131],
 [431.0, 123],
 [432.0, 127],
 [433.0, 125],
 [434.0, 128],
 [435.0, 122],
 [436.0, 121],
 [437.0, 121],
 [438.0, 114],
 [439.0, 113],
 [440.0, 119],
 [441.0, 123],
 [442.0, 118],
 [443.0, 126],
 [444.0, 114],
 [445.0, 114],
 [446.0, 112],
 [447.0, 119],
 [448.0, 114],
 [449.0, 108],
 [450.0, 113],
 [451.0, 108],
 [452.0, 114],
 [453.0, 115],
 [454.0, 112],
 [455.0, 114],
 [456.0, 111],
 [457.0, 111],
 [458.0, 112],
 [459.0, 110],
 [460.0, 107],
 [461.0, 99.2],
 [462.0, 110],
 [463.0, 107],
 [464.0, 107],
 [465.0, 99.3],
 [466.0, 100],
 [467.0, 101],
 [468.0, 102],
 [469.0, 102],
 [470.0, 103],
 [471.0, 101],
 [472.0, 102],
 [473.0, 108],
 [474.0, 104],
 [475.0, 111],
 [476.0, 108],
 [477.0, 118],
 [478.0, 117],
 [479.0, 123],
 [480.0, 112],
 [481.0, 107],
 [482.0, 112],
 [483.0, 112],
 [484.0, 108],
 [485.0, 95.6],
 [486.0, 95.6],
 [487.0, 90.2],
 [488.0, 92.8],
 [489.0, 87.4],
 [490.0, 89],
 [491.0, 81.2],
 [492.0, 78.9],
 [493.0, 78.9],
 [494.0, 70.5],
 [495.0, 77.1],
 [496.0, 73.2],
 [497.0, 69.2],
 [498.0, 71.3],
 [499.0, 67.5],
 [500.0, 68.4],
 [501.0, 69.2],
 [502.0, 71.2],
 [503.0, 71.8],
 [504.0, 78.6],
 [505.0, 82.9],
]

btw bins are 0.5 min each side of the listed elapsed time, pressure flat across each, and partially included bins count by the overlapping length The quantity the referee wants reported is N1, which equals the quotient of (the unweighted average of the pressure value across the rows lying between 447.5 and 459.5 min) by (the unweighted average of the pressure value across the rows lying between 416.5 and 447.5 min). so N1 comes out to 0.9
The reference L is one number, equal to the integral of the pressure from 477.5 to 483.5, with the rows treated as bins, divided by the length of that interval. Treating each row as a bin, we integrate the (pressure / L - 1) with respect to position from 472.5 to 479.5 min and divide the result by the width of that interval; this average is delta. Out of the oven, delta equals -0.01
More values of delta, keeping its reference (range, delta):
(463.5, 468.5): -0.11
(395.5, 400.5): 0.16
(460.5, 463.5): -0.07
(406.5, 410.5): 0.15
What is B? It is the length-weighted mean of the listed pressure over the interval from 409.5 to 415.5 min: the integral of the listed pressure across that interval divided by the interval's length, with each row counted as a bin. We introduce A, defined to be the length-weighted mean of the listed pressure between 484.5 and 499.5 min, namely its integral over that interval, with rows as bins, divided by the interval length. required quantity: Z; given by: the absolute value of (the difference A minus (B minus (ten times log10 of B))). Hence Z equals 38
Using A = 81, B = 141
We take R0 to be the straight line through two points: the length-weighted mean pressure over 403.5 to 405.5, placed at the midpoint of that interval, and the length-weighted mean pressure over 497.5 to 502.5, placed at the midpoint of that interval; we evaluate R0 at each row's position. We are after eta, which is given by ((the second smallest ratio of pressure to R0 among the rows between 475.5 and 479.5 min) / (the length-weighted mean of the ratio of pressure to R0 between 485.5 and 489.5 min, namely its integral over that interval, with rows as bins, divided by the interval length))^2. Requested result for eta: 1.51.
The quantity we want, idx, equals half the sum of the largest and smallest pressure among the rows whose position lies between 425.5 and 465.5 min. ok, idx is 123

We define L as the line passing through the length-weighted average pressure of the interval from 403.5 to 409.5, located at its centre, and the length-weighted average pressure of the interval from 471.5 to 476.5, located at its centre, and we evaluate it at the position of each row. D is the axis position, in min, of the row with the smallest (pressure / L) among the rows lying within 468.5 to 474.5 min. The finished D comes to 471.0 min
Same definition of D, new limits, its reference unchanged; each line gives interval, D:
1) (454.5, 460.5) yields 460.0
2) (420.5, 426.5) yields 424.0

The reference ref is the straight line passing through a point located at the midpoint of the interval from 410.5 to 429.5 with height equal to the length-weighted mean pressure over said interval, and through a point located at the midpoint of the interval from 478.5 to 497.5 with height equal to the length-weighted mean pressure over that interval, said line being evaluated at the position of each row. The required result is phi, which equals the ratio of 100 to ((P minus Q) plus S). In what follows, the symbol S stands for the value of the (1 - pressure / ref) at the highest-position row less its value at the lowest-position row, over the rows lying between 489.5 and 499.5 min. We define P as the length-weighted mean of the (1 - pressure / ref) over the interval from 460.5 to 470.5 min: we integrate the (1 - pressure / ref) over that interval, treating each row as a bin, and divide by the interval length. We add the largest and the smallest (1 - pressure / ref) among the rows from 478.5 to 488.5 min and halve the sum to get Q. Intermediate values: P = 0.04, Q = -0.11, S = 0.18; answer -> 298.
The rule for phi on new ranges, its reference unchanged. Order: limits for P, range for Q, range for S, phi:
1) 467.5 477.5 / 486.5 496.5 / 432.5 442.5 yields -845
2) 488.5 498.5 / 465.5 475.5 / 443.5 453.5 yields 1276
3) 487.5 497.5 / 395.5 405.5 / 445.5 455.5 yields -538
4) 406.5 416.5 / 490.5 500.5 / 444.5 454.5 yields -787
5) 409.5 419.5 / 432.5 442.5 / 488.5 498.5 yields 1535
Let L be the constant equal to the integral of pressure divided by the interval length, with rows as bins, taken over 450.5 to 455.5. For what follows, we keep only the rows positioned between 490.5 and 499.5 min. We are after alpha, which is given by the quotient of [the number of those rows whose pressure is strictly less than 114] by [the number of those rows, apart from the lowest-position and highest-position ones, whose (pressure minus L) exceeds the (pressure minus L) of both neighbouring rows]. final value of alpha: 4.5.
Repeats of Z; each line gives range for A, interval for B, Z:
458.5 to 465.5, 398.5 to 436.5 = 3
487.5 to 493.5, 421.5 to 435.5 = 25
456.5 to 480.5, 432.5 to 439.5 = 8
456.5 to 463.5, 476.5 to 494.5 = 30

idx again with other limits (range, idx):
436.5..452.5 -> 117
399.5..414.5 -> 122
